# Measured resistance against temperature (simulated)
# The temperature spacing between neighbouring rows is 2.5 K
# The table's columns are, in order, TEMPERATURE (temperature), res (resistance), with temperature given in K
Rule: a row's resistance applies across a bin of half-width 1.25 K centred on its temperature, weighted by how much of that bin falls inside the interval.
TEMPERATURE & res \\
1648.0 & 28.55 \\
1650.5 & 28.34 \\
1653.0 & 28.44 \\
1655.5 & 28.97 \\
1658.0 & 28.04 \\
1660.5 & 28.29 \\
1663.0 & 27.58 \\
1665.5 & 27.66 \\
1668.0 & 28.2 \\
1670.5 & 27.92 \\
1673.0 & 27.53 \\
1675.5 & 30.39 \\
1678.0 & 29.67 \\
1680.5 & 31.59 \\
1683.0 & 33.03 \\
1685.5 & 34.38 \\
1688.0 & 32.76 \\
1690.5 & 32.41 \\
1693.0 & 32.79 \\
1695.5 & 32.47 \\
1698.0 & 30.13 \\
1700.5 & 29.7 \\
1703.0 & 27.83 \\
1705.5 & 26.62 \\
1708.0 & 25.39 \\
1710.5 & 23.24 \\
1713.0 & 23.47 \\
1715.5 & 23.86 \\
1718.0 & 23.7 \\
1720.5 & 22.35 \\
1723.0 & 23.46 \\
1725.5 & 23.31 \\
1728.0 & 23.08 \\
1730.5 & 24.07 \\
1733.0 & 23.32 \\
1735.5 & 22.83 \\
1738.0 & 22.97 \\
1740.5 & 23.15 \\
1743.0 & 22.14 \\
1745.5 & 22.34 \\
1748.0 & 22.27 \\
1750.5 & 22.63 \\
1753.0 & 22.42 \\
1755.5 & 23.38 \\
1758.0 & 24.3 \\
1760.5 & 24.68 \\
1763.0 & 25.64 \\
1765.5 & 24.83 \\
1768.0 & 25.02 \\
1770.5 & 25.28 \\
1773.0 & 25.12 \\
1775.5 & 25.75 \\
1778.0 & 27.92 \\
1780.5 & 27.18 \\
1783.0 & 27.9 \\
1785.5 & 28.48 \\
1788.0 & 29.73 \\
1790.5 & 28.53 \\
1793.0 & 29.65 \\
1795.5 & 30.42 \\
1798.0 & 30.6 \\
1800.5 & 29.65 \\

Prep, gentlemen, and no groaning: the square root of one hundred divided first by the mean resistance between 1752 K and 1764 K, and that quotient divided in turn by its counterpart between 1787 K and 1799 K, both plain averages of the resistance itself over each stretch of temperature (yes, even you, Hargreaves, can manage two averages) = 0.373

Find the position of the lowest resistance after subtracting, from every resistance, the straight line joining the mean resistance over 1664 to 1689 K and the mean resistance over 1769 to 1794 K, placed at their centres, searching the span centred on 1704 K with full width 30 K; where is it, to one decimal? 1710.5 K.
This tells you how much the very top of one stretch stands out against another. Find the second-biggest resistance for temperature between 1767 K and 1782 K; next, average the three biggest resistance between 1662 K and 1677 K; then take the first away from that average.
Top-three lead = 2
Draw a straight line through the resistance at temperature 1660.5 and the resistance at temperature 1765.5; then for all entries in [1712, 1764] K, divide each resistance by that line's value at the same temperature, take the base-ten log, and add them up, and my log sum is -0.9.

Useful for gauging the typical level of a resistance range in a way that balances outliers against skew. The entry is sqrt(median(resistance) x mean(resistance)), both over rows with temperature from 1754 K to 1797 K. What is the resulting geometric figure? 26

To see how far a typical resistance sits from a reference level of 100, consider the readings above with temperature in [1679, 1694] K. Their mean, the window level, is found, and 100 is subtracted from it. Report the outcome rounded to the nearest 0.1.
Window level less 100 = -67.2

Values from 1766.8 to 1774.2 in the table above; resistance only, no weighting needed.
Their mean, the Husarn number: 25.1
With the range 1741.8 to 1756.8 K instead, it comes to 22.5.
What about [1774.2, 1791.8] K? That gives 27.9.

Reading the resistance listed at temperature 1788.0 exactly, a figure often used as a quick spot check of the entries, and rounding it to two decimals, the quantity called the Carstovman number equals 29.73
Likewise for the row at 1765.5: 24.83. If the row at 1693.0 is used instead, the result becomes 32.79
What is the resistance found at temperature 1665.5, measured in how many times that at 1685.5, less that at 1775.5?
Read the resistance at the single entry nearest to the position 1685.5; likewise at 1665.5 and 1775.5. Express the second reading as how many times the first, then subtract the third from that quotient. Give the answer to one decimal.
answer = -24.9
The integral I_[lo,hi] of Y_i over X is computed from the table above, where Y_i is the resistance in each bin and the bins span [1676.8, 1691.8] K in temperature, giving 485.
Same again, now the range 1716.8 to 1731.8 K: 350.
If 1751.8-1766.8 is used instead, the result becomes 363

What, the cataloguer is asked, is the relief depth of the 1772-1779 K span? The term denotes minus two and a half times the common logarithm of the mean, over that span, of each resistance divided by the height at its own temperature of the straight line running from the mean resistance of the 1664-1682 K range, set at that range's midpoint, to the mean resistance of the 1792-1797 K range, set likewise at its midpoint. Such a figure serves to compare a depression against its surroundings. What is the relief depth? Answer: 0.14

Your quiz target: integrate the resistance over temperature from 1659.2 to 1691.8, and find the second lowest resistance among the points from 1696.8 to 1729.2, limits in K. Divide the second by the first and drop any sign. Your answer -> 0.024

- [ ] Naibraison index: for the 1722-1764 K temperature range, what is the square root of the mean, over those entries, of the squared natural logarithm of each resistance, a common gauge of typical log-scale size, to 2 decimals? 3.15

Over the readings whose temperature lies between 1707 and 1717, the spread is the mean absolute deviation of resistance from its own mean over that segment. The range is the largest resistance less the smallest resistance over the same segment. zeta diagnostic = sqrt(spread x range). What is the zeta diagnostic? 1.2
